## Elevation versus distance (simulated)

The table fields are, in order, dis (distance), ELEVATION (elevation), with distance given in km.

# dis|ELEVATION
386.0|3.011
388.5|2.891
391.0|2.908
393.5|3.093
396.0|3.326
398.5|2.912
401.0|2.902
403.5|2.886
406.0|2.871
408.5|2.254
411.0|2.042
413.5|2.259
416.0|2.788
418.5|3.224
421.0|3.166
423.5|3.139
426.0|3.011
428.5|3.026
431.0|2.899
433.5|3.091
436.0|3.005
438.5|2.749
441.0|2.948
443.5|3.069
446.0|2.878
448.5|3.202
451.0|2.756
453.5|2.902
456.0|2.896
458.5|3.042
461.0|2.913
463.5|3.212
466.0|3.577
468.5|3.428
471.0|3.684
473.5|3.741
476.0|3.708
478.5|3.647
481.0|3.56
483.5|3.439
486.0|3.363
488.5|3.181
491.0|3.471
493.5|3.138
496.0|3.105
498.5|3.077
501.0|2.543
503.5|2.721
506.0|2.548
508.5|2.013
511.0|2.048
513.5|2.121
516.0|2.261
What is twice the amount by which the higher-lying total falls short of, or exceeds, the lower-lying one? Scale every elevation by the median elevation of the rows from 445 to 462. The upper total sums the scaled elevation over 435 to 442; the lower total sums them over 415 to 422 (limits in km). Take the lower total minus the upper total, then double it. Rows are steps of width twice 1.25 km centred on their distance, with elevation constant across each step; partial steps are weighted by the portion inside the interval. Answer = 0.33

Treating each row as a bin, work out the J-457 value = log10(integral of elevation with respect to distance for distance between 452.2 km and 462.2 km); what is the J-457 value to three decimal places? 1.468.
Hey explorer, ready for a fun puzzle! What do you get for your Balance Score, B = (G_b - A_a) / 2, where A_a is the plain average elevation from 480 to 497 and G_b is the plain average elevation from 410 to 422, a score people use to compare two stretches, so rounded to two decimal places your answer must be -0.31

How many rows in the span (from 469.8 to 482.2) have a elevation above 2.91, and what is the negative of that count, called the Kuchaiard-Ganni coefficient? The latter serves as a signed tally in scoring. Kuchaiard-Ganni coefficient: -5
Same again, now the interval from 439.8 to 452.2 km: -3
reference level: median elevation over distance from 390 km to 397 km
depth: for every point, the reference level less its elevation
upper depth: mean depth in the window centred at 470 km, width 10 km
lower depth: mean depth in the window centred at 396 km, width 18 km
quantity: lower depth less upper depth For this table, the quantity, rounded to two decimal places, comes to 0.62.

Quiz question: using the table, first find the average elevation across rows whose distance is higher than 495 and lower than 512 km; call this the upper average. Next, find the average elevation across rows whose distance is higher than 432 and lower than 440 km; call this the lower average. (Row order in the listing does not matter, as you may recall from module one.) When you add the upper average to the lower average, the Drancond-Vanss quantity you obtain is 5.53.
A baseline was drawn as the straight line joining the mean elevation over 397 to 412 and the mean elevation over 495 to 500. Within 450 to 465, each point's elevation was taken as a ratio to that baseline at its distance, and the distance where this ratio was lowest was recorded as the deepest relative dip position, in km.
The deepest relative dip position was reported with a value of 451.0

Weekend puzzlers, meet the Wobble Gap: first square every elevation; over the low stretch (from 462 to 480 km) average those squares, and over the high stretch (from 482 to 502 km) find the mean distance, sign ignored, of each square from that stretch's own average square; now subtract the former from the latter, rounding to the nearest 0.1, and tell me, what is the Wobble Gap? -11.5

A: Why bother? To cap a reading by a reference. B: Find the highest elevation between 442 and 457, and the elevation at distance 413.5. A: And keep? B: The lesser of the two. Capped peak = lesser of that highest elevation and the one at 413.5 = 2.26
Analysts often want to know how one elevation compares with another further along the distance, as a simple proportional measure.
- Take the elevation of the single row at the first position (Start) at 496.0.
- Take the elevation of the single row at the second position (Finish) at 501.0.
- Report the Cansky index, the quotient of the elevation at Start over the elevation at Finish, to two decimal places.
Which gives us 1.22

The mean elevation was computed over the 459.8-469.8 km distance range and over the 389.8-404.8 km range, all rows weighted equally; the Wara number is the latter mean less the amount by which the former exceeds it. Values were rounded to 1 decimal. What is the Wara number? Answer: 2.7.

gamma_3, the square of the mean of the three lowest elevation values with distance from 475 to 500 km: 10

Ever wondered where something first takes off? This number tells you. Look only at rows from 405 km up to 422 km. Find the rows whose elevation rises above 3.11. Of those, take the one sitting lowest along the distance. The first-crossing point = 418.5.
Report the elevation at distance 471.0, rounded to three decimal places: 3.684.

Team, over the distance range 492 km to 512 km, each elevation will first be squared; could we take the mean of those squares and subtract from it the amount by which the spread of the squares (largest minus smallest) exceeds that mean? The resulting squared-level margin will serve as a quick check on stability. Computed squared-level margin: 9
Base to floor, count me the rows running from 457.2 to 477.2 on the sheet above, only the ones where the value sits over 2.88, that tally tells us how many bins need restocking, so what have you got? 8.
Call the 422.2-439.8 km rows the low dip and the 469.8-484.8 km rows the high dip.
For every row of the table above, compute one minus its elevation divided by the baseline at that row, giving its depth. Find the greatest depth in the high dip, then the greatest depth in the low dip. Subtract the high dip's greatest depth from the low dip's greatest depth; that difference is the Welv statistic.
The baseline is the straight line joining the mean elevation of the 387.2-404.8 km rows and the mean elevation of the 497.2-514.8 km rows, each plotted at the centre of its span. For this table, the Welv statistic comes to 0.36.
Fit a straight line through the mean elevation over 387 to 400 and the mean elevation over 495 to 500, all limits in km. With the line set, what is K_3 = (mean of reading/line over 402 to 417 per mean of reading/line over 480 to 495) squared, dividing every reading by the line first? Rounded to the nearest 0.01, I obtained 0.58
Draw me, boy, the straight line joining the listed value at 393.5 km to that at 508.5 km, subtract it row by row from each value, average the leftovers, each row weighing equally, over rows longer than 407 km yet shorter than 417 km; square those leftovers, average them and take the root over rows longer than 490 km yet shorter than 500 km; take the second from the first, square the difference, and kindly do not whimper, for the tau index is 2.7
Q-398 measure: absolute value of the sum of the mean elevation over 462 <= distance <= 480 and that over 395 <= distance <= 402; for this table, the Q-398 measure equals 6.6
